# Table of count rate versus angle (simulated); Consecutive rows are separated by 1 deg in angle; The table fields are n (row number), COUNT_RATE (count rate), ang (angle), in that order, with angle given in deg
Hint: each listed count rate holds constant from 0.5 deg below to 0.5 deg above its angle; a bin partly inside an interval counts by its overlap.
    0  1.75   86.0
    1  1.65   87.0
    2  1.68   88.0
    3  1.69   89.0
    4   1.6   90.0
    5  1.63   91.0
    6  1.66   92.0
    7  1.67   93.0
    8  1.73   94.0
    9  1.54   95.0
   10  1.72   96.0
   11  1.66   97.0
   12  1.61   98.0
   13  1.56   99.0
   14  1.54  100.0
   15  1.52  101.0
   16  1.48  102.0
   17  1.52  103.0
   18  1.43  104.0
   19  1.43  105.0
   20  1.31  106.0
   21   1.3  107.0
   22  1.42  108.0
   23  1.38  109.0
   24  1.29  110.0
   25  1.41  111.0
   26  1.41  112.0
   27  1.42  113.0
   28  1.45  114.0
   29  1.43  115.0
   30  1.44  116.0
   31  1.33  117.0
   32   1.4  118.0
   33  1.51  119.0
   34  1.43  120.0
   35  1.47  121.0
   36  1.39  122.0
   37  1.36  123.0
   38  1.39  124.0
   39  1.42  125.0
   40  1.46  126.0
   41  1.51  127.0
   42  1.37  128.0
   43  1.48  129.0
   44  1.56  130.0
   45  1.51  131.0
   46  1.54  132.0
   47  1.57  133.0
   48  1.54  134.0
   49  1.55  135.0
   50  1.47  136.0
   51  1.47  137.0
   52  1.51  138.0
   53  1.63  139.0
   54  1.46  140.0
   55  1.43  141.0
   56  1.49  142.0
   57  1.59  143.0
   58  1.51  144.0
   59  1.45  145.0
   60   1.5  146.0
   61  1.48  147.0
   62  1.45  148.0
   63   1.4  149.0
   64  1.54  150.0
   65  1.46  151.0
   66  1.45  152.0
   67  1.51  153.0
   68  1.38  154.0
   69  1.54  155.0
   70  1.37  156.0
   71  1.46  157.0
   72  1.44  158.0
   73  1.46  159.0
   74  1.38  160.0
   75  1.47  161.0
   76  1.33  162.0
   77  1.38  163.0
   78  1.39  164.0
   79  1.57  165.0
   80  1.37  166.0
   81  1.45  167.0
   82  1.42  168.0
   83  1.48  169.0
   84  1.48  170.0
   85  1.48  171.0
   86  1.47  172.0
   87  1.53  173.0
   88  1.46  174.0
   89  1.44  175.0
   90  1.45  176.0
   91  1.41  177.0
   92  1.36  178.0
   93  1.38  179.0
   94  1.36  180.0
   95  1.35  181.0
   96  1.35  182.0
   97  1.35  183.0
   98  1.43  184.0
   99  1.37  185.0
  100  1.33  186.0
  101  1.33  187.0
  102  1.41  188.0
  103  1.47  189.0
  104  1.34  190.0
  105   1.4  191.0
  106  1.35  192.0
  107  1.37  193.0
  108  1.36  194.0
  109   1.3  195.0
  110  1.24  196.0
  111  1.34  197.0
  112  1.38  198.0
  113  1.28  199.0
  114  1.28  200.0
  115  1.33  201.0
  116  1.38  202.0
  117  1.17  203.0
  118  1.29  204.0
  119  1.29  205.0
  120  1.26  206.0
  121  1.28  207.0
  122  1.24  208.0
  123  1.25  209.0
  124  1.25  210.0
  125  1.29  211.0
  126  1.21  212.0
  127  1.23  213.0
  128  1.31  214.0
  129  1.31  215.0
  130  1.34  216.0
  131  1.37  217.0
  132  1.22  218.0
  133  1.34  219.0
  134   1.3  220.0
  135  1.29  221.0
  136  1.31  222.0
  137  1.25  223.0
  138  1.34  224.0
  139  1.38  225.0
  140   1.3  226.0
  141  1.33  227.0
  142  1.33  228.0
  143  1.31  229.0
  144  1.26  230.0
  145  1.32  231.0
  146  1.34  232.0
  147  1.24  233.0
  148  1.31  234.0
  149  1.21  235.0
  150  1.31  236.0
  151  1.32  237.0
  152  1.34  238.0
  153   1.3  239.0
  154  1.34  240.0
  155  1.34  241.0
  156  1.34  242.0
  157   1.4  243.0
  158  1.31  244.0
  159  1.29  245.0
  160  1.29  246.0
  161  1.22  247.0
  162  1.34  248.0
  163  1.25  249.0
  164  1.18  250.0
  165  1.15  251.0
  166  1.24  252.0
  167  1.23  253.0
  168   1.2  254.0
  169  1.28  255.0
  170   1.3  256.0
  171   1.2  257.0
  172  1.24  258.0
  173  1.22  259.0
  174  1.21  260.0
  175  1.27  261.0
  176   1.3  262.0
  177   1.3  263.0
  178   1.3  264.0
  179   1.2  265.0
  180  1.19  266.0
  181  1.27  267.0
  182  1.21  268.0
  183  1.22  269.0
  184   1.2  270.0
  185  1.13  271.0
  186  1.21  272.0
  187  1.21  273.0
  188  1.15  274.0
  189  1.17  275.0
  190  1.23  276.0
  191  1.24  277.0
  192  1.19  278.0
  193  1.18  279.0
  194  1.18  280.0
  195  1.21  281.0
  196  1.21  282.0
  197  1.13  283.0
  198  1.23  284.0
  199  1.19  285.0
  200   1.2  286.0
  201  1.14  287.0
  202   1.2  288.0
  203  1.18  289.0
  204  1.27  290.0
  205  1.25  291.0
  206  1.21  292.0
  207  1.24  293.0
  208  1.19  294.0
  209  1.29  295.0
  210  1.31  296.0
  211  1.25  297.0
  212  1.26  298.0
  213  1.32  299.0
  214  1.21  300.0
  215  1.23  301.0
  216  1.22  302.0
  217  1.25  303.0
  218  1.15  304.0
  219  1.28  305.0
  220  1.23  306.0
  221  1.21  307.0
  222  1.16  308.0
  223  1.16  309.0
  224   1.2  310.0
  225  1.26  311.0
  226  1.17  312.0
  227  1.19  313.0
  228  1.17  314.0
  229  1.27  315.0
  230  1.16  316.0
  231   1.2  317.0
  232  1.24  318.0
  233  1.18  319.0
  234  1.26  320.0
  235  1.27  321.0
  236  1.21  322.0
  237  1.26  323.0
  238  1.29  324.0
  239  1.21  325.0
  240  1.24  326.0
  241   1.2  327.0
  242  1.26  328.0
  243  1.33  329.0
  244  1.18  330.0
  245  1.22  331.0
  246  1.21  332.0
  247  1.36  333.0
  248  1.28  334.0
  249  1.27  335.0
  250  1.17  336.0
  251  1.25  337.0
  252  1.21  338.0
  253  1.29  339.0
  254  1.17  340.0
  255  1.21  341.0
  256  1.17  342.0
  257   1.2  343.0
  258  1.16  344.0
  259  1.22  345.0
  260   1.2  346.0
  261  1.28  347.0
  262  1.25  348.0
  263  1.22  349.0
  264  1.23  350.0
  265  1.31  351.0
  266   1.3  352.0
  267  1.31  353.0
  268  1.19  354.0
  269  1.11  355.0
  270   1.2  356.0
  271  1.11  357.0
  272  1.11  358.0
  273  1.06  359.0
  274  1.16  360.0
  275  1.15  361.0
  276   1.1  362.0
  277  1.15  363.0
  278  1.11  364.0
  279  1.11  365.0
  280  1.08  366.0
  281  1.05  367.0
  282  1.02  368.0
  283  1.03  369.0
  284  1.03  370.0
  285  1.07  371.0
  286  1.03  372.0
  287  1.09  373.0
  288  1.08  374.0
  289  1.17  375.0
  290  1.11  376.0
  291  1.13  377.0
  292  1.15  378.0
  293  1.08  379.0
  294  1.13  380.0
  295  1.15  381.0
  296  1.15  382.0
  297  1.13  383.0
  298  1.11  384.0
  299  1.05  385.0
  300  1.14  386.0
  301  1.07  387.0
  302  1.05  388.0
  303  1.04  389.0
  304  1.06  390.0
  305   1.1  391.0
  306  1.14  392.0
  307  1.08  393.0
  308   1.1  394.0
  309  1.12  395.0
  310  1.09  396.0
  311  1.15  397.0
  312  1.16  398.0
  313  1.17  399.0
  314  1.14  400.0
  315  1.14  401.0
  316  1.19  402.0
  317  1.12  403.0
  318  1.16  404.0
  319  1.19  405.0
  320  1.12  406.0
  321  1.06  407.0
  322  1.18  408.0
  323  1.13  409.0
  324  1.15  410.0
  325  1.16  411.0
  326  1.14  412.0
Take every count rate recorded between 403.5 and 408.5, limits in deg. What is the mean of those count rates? 1.14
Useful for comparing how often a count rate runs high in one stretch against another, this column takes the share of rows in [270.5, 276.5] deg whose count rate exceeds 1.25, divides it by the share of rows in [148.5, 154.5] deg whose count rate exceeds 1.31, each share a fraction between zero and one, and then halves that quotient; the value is 0.0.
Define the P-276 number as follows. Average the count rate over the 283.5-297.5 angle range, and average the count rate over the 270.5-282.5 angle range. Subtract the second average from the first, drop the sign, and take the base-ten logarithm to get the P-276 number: -1.5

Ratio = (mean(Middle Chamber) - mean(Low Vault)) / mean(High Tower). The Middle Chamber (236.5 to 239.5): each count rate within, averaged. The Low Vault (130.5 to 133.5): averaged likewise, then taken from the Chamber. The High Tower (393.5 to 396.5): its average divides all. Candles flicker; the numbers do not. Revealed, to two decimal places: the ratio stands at -0.20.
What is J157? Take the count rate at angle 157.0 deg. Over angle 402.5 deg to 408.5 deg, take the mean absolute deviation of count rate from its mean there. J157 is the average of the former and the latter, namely 0.749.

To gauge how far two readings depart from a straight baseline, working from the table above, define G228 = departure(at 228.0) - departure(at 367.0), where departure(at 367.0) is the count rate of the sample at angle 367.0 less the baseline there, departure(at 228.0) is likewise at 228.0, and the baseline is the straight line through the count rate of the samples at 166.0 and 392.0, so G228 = 0.14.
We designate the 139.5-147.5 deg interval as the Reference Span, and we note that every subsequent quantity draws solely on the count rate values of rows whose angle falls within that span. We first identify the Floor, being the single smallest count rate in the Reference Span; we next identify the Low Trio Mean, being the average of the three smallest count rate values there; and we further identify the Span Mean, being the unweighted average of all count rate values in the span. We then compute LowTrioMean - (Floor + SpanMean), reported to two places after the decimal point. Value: -1.47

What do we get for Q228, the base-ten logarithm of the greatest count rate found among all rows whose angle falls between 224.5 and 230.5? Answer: 0.14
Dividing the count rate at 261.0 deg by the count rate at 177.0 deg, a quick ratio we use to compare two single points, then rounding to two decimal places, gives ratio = 0.90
